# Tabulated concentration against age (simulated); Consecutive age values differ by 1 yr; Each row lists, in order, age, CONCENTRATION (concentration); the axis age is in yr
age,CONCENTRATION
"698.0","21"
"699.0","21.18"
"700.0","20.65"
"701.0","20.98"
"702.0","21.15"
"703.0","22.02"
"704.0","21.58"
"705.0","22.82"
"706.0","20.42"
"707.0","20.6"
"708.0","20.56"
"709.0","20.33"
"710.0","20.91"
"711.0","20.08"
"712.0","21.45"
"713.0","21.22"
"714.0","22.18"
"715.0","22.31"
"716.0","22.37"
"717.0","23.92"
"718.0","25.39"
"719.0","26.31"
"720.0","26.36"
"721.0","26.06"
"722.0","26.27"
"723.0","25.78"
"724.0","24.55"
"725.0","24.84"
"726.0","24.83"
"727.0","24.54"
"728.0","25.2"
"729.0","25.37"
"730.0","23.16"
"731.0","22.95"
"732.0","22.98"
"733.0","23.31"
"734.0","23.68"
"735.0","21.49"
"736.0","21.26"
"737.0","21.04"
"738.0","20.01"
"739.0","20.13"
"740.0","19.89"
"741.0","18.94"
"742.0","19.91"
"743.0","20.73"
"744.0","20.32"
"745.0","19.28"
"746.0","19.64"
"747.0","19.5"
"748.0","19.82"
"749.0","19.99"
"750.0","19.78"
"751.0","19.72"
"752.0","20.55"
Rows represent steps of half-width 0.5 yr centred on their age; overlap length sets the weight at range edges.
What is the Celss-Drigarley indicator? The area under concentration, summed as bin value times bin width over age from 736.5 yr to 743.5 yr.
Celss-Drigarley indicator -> 141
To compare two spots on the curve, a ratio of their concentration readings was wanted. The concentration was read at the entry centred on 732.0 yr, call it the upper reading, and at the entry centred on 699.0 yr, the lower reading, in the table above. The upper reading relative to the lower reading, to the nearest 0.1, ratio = 1.1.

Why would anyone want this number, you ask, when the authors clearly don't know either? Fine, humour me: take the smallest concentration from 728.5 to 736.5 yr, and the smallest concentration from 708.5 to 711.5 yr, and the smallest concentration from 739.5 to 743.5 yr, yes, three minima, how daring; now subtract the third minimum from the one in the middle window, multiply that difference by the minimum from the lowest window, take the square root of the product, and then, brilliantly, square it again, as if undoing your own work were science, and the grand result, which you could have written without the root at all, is 47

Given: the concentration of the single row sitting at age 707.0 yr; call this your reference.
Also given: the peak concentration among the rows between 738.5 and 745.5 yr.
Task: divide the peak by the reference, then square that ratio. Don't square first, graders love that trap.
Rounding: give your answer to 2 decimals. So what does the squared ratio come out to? 1.01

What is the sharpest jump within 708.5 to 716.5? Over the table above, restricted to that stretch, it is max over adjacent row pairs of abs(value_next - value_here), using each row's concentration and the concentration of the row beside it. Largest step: 1.37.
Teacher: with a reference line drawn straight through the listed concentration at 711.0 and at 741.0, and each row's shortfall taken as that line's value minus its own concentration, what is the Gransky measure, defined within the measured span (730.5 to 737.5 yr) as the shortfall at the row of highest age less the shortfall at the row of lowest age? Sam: 1.68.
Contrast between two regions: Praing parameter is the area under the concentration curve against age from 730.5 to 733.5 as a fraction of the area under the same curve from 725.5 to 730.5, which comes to 0.56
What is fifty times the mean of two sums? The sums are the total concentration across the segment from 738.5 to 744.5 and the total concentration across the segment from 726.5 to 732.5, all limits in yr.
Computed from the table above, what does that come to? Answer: 6603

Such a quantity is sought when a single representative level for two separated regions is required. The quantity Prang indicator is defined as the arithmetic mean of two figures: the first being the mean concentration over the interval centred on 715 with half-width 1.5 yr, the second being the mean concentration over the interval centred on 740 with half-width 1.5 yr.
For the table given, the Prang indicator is 21.0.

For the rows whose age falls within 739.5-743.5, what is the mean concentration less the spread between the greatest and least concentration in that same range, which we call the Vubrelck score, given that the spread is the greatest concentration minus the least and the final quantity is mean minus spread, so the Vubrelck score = 18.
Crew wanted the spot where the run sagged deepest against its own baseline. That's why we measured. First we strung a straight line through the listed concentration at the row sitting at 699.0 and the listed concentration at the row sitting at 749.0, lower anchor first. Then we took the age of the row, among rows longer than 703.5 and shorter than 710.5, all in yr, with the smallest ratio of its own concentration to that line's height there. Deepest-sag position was 709.0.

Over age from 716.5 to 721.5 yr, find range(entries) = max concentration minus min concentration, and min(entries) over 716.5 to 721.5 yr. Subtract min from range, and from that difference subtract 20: -41.5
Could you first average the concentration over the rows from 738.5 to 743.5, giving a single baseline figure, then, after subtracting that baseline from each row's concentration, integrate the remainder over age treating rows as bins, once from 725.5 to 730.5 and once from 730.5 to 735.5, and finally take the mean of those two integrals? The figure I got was 19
